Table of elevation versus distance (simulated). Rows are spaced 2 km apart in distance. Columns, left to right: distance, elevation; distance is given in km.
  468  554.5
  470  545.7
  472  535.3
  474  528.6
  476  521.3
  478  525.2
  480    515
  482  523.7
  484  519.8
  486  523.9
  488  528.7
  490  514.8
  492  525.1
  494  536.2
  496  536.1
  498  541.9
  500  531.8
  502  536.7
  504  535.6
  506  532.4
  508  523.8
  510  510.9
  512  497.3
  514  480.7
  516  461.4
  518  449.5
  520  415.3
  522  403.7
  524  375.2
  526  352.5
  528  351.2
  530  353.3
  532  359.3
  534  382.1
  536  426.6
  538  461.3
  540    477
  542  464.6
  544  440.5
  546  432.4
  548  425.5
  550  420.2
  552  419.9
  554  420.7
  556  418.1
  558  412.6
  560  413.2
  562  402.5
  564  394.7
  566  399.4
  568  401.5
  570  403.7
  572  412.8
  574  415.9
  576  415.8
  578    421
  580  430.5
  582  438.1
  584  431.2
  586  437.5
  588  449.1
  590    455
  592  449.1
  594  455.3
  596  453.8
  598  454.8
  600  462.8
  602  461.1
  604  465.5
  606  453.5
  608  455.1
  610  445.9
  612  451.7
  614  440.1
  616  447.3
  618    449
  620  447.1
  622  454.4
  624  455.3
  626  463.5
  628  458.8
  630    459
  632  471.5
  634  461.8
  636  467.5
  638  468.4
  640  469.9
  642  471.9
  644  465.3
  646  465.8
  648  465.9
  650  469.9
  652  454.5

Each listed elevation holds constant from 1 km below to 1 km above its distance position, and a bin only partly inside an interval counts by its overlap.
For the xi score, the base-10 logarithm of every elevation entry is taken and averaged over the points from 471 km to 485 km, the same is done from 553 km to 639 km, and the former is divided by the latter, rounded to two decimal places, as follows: 1.03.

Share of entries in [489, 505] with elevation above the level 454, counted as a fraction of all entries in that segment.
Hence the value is 1.0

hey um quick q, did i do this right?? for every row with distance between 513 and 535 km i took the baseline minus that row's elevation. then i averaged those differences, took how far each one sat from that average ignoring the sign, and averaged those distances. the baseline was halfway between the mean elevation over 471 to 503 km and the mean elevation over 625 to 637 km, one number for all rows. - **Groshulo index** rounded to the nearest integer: 40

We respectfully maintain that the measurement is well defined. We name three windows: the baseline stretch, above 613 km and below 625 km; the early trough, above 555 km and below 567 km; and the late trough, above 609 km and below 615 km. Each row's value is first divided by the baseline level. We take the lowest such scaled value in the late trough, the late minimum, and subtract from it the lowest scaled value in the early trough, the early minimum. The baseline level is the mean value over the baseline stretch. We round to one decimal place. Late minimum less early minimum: 0.1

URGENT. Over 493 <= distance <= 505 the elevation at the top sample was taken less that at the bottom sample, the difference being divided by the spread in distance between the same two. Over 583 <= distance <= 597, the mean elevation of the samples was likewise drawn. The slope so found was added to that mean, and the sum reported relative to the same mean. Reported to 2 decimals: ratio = 1.00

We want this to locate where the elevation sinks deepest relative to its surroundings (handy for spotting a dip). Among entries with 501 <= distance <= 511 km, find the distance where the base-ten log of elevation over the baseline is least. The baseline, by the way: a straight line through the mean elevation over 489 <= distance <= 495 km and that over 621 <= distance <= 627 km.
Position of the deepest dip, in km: 510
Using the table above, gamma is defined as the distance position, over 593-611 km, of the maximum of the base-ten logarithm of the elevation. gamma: 604 km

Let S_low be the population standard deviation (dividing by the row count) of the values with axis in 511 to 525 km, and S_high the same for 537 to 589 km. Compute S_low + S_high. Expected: 61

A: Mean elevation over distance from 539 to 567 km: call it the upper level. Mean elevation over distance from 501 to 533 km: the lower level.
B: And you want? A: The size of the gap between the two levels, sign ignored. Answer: 22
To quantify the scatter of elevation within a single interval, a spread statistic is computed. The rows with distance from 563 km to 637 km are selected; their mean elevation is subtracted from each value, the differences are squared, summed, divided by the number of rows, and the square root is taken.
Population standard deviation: 21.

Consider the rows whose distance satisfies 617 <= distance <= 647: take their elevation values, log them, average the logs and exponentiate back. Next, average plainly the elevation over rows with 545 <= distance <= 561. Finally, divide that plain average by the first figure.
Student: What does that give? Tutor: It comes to 0.910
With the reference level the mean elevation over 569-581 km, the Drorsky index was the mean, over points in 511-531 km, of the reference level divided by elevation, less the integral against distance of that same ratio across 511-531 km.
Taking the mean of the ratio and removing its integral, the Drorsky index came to -19.4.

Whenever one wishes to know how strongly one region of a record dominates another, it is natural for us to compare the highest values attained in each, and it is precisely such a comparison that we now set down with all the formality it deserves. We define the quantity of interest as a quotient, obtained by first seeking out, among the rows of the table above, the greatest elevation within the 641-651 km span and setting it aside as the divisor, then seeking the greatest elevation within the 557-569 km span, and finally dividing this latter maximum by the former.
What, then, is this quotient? 0.88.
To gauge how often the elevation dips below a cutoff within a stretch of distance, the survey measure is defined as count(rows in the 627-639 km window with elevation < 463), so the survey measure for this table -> 3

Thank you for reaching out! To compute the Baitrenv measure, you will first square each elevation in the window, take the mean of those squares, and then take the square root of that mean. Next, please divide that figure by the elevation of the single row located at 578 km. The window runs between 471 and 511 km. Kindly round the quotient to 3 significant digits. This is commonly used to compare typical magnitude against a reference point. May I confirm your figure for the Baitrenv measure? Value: 1.25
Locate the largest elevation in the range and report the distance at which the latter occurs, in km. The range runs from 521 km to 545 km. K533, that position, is 540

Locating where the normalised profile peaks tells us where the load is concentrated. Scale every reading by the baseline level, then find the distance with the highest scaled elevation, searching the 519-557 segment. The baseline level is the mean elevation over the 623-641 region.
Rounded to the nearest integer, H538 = 540 km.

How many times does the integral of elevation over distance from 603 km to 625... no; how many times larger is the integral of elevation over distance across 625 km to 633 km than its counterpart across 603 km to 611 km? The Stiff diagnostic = 1.02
